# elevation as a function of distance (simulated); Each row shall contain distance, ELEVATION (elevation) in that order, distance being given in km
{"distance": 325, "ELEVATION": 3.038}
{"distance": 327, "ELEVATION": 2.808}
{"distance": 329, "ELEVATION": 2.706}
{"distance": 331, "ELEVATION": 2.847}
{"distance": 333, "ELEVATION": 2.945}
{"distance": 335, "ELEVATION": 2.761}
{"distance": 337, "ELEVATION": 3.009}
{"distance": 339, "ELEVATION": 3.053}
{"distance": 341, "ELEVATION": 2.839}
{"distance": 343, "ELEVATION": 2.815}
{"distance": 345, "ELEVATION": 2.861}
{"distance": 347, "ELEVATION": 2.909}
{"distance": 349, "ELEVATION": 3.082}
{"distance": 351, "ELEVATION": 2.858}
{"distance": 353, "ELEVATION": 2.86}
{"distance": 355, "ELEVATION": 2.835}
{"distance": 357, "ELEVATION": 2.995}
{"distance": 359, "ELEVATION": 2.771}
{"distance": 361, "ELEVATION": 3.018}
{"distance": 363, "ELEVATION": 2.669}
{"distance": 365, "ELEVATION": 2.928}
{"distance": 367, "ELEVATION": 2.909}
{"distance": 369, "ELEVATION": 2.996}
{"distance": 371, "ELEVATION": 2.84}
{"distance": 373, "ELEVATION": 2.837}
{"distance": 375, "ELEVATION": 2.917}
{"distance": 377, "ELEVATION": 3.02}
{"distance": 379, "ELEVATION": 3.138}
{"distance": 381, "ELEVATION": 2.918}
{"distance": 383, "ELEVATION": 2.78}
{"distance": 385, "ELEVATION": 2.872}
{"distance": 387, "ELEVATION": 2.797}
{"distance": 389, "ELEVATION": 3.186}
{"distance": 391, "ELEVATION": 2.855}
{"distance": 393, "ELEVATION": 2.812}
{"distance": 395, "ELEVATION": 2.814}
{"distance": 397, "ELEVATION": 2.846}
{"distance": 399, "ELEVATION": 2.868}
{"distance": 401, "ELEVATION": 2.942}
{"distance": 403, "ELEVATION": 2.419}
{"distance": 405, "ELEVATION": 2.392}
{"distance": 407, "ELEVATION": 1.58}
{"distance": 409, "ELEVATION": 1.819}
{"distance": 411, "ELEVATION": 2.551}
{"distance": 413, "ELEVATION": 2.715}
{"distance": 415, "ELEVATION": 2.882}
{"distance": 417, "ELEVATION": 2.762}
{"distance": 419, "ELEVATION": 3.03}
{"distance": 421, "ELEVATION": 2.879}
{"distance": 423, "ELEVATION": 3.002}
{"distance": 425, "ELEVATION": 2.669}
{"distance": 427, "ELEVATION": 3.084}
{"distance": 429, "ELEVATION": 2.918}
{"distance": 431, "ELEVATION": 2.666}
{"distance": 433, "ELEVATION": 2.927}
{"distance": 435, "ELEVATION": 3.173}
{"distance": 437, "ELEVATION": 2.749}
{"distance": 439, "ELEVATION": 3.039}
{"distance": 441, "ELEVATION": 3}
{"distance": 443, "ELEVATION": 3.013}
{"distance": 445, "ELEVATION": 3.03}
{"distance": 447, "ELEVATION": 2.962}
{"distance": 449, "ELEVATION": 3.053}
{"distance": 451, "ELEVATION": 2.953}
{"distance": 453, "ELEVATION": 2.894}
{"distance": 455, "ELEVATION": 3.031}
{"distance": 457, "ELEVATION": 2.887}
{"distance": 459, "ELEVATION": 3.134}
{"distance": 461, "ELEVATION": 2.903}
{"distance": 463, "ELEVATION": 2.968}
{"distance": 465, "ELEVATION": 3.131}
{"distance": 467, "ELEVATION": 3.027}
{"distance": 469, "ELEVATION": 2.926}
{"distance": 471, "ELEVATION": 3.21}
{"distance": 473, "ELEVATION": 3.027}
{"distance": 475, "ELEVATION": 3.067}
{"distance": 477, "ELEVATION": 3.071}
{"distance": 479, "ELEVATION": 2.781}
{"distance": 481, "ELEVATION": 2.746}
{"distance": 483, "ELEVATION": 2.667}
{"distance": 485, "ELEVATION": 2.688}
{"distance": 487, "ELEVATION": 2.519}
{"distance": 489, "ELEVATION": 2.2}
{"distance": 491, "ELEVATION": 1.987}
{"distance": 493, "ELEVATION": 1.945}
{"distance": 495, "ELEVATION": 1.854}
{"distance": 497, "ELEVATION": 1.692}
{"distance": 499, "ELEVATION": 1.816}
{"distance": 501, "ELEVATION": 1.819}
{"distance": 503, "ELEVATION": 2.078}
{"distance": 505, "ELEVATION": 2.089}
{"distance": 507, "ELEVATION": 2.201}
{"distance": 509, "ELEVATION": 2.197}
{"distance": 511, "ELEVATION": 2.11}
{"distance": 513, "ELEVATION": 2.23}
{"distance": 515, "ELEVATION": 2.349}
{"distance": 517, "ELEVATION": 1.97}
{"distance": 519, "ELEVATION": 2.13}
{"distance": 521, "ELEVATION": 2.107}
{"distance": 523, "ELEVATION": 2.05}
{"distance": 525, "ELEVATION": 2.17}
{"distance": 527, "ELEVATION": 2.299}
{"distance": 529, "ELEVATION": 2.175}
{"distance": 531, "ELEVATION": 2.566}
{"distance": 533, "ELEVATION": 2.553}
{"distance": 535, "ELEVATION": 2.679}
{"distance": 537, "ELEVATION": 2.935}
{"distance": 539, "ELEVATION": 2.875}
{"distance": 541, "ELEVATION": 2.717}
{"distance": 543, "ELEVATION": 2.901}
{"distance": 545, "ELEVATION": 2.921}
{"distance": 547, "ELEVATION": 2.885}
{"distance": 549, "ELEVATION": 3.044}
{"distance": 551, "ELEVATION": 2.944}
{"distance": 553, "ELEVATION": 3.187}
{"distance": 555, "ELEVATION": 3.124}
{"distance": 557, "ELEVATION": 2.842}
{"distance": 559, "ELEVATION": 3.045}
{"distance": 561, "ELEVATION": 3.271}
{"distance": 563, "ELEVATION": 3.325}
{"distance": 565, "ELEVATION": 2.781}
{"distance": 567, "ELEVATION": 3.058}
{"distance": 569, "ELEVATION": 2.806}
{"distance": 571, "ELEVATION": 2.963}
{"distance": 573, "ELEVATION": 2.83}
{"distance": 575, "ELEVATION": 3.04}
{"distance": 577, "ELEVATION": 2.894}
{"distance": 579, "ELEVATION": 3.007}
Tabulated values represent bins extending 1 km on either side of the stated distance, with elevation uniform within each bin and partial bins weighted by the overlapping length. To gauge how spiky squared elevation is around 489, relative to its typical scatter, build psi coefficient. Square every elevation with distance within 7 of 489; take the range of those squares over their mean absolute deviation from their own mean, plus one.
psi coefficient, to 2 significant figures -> 3.7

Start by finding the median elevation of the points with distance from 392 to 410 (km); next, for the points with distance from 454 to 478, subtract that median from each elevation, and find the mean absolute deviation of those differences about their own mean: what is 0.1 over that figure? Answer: 1.3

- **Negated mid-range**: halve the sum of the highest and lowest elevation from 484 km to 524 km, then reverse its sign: -2.19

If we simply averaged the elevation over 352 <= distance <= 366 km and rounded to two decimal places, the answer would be 2.87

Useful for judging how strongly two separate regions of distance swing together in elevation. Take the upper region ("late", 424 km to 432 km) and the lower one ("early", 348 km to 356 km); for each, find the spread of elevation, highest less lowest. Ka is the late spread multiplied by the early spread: 0.103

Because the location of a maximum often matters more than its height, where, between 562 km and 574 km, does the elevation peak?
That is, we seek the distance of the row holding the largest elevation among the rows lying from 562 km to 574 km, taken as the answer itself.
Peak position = 563 km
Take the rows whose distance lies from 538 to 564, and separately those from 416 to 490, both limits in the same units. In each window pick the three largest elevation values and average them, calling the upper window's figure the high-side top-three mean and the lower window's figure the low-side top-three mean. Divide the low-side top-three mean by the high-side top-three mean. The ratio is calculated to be 0.97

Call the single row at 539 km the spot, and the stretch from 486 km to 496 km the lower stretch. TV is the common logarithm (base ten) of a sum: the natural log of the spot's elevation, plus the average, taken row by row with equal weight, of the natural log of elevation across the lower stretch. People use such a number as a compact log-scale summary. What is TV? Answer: 0.25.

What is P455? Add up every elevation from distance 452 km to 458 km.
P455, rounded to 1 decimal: 8.8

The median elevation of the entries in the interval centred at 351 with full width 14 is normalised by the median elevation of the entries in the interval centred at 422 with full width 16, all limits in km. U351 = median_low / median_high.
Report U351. 0.99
